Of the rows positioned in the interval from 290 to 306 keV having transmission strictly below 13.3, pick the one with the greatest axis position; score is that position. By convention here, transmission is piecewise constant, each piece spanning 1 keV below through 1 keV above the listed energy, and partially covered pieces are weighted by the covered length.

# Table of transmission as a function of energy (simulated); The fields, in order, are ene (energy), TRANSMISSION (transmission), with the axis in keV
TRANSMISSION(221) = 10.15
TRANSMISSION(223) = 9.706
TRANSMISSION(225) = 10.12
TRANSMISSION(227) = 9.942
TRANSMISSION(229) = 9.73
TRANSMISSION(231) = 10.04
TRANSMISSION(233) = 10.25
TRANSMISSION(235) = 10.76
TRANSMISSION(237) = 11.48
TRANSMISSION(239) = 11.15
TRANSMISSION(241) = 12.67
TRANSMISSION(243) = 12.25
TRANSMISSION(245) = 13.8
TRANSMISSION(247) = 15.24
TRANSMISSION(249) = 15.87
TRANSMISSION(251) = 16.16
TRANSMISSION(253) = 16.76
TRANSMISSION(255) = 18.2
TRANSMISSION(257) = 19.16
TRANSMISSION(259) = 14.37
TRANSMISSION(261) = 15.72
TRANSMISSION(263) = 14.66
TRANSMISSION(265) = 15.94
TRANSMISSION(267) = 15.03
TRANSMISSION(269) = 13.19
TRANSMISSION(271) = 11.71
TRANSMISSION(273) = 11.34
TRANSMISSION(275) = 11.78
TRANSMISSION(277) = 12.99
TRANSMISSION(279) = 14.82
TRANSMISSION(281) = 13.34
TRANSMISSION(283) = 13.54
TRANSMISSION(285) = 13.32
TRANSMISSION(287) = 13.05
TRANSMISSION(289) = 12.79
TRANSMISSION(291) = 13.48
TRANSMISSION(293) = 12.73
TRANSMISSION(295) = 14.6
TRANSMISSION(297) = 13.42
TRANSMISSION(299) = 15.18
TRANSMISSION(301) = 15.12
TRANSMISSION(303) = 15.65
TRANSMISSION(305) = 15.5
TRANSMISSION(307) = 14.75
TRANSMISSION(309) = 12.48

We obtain 293 keV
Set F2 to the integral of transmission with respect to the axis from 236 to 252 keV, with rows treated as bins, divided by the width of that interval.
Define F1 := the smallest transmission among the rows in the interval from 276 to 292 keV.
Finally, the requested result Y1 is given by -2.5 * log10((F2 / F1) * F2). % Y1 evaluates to -2.9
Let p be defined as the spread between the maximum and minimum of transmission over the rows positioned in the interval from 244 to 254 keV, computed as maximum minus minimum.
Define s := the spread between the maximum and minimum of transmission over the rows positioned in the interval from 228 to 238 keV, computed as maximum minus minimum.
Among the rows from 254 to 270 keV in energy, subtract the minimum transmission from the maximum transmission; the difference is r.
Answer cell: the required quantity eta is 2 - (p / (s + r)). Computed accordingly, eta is 1.62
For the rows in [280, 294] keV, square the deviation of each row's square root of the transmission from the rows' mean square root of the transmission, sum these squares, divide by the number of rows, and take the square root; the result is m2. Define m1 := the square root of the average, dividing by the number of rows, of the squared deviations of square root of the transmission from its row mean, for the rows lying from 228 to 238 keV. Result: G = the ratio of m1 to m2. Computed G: 2.3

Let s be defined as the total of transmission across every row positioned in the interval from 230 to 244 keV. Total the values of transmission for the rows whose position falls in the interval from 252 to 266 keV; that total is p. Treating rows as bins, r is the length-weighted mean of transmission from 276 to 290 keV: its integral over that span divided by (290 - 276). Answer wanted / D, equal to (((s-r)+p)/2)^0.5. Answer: 9.5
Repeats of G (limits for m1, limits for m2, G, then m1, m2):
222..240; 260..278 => 0.4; 0.092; 0.23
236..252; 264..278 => 1.1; 0.252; 0.22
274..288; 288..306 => 0.8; 0.114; 0.15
